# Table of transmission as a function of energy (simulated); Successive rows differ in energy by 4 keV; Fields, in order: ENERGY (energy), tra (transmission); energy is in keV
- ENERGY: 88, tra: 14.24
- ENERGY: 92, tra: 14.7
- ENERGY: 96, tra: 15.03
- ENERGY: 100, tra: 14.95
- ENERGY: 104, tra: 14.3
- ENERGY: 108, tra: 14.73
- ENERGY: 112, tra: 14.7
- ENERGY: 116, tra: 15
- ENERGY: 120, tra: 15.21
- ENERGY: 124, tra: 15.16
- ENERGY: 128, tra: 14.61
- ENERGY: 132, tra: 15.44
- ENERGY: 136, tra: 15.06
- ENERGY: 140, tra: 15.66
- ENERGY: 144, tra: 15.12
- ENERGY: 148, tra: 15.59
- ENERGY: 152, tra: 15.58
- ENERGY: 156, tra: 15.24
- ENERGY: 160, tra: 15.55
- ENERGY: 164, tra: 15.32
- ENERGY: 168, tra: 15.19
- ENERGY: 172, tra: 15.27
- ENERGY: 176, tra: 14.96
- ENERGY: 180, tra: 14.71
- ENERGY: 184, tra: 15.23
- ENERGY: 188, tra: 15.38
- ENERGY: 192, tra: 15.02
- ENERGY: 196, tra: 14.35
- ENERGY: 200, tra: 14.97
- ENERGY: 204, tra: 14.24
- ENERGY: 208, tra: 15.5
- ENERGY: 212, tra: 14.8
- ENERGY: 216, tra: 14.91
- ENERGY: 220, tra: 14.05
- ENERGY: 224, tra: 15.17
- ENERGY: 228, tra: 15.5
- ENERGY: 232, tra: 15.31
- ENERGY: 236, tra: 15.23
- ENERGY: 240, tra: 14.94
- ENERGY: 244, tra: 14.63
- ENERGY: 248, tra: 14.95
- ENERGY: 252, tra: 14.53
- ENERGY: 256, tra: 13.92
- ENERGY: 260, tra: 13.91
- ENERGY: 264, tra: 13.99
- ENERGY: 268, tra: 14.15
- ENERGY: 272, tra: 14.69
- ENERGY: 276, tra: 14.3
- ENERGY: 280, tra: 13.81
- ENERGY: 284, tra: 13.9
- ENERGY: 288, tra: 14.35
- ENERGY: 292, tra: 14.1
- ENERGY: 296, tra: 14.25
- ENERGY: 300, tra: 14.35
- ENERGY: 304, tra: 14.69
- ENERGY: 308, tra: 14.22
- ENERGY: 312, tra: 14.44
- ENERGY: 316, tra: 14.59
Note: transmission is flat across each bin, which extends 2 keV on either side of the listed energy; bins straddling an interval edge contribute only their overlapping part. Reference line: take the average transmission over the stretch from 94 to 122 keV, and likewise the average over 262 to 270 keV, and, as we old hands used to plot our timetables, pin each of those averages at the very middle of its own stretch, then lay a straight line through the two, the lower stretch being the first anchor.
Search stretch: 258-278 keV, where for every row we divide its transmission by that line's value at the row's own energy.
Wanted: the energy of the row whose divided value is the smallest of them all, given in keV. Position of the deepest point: 260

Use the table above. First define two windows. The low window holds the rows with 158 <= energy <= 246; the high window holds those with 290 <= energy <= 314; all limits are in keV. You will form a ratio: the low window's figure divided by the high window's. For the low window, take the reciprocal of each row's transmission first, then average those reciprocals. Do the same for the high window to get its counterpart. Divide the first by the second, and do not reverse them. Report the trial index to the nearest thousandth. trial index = 0.956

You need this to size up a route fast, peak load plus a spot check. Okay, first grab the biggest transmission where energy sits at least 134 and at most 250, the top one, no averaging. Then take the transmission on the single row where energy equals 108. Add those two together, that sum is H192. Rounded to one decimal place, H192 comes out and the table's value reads 30.4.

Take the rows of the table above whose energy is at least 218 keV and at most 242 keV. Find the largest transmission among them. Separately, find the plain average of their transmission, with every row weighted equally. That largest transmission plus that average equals 30.5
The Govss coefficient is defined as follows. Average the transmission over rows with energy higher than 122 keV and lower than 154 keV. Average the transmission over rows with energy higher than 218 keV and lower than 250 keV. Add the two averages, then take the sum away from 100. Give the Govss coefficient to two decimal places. 69.75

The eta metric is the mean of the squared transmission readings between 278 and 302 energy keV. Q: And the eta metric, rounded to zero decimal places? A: 200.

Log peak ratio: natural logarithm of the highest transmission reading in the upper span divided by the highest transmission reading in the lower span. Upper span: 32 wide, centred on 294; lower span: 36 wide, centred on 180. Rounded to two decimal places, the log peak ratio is -0.05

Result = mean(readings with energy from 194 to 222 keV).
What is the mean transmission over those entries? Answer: 14.7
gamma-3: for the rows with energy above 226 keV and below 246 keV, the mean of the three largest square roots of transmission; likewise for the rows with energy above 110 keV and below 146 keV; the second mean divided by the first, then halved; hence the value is 0.501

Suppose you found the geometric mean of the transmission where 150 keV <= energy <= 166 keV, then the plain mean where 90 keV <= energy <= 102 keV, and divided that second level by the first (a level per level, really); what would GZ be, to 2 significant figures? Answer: 0.97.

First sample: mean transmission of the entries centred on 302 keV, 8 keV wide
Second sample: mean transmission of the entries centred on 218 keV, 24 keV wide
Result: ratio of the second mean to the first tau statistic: 1.03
